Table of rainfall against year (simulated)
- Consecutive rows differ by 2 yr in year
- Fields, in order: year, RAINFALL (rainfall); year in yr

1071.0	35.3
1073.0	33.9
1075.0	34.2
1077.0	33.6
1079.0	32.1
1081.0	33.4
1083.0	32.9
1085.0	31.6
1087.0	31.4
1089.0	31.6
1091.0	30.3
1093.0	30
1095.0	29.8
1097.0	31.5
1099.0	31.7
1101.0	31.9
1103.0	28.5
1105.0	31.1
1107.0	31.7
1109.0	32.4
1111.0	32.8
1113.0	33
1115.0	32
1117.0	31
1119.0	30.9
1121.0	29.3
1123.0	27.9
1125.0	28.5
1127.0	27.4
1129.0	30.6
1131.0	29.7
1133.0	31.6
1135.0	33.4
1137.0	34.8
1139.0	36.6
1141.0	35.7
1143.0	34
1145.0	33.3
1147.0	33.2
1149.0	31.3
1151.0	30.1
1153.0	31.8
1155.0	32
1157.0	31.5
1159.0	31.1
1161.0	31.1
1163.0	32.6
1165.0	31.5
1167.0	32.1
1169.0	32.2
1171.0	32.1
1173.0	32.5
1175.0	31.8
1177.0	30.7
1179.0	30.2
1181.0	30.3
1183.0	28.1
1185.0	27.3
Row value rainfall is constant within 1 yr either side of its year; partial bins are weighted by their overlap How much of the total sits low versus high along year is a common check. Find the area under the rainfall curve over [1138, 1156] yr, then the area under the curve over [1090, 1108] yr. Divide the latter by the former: 0.93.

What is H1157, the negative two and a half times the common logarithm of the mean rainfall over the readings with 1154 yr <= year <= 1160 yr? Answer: -3.75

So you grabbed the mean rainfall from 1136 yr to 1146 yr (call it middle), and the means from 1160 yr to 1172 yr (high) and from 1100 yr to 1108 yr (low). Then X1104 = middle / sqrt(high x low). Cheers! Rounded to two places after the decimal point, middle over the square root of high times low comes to 1.11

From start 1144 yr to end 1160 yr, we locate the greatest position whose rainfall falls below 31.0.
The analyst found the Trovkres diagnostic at 1151.0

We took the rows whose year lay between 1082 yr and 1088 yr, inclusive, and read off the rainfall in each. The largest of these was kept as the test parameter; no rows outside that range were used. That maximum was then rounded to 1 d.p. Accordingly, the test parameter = 32.9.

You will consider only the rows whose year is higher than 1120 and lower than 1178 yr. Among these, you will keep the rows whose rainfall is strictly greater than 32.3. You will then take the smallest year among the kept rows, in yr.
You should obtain 1135.0 yr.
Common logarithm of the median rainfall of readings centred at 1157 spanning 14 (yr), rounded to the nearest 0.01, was 1.50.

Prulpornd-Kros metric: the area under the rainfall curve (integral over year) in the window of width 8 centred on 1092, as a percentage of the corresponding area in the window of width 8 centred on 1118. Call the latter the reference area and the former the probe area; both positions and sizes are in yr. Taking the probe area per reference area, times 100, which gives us 99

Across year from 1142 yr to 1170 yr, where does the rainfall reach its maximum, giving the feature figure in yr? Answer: 1143.0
